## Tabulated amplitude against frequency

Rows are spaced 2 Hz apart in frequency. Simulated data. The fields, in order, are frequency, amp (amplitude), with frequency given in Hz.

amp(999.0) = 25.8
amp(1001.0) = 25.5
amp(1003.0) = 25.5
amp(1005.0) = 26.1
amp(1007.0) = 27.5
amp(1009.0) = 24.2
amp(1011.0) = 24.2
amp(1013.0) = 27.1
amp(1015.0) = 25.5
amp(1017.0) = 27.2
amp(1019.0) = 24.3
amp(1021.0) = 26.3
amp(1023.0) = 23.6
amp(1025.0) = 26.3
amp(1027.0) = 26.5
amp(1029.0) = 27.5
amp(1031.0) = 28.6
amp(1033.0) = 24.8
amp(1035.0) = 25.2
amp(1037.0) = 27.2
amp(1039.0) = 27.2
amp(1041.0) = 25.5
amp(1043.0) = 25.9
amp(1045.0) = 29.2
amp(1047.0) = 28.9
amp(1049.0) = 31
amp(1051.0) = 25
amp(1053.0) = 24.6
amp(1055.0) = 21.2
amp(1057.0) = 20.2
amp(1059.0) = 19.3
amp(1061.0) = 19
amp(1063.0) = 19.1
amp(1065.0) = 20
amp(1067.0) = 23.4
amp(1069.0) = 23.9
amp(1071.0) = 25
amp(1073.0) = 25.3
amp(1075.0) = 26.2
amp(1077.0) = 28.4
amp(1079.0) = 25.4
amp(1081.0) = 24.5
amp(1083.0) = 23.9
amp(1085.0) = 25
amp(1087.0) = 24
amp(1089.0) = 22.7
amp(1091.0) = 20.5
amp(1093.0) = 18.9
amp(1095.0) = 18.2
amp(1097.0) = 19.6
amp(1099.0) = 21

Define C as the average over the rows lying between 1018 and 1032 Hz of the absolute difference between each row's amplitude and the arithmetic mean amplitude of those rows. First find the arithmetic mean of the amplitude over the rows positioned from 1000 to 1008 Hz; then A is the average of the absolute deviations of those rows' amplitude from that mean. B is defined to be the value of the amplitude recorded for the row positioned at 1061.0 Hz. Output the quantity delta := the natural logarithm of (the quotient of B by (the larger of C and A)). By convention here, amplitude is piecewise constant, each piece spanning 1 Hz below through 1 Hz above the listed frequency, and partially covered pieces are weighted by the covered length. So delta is 2.71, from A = 0.7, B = 19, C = 1.26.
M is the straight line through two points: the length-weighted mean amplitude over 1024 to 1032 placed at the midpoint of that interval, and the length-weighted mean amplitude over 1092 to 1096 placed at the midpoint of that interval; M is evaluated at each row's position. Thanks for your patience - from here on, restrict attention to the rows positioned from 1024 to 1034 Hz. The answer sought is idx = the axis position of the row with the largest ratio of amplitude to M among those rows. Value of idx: 1031.0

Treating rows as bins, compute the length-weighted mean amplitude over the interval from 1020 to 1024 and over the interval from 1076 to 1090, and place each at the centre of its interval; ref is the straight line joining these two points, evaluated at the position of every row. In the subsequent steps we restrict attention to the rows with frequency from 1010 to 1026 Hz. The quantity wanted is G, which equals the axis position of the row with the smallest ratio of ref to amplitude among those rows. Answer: 1017.0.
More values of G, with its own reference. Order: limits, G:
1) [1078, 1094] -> 1079.0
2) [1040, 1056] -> 1049.0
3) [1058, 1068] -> 1067.0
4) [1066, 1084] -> 1077.0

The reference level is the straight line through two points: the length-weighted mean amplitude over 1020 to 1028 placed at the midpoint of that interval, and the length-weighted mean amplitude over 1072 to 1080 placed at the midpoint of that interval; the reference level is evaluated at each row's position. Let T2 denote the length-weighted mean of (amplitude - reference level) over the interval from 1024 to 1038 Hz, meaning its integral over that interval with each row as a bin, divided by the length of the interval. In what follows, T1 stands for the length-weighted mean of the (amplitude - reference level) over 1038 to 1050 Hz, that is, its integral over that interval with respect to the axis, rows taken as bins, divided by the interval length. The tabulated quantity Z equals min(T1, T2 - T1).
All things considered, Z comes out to -1.2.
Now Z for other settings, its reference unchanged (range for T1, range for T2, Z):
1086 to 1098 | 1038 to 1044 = -5.9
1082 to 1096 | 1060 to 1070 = -4.6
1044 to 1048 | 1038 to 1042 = -2.6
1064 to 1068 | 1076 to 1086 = -4.5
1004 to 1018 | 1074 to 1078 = 0.5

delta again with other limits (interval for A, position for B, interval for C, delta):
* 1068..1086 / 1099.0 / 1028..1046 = 2.80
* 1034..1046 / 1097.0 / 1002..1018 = 2.82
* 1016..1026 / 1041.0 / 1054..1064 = 3.00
